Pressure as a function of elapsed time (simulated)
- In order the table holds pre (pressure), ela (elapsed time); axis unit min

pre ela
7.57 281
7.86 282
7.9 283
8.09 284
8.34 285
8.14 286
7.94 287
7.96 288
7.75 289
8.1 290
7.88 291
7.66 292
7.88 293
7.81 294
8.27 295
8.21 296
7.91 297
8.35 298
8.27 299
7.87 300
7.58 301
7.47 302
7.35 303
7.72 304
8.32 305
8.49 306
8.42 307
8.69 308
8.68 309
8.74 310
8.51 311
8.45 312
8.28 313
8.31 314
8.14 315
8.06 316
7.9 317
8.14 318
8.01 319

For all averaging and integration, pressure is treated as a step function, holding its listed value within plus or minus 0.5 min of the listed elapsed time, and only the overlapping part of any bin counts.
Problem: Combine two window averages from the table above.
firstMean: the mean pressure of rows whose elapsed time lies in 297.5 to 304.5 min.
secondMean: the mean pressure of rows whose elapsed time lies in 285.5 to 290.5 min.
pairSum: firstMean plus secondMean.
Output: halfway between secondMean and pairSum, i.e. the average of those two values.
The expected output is 11.88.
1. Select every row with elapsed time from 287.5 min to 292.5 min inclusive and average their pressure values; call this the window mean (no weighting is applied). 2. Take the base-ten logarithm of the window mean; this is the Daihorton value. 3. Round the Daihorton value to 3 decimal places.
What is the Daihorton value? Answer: 0.896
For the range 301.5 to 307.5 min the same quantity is 0.901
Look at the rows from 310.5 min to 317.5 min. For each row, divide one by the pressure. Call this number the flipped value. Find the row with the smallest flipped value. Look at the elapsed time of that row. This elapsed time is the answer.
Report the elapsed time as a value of 311 min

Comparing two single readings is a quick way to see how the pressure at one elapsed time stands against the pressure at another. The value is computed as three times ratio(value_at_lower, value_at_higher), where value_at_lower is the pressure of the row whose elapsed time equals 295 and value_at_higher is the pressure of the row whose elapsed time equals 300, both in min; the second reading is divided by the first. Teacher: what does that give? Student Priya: 2.85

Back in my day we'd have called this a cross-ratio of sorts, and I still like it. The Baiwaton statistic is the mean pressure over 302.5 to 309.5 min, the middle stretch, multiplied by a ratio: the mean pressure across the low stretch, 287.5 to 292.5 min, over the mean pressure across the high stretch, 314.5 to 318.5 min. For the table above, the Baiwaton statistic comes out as 8.0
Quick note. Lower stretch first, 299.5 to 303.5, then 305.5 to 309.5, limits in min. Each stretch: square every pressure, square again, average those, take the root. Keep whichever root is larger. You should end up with 73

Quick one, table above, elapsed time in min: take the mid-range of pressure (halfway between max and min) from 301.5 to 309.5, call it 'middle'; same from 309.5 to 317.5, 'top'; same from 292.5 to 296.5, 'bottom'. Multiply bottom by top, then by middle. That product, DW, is 536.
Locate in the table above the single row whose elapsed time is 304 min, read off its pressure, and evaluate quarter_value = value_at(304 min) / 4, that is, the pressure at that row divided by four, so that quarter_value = 1.93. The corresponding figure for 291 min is 1.97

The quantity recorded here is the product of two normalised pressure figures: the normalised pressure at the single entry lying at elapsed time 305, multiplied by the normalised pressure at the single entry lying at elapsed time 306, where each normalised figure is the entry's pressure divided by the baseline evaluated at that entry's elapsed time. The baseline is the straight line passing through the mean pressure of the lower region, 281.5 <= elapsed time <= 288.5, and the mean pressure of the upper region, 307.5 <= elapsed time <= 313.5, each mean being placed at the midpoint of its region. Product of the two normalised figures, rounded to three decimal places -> 0.988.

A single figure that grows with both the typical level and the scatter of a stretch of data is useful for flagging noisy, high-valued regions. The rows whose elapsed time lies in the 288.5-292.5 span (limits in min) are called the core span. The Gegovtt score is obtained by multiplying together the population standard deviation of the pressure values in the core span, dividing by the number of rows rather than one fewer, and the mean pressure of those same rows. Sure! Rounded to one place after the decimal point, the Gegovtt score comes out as 1.3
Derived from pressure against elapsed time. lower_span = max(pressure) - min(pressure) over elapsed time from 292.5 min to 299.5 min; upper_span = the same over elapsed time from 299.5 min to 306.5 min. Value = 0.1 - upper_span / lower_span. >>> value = -2.01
